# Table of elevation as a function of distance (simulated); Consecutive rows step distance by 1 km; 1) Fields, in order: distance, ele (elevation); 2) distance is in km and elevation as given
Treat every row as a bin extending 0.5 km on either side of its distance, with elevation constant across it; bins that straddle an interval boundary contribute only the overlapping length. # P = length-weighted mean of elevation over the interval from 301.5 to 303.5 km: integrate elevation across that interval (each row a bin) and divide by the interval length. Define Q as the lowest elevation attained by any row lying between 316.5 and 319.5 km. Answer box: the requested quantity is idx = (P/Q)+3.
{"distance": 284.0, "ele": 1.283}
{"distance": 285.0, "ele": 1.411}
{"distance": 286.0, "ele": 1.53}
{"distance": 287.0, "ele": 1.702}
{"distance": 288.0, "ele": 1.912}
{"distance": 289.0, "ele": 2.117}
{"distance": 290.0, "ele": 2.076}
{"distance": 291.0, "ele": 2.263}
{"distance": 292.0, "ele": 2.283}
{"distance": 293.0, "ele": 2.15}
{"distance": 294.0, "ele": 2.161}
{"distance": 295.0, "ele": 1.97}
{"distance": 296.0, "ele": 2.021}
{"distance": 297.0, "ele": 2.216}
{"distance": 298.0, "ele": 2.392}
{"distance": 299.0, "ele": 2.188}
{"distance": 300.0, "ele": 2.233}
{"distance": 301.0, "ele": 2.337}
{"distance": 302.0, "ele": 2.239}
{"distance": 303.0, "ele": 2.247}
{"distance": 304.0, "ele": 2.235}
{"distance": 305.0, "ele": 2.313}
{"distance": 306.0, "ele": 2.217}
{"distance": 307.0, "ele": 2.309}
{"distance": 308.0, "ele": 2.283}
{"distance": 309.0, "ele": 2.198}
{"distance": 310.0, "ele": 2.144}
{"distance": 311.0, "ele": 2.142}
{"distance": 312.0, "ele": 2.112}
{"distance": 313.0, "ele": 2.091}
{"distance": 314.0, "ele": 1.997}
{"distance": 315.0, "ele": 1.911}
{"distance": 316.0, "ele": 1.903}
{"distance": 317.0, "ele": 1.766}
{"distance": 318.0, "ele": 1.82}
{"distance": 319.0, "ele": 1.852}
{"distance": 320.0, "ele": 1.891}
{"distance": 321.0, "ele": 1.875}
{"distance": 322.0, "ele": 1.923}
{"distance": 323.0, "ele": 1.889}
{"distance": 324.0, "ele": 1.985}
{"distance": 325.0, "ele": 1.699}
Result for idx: 4.27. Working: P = 2.24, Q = 1.766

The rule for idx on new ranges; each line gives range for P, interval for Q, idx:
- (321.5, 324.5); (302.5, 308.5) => 3.87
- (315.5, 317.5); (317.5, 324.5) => 4.01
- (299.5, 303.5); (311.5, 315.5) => 4.18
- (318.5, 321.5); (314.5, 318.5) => 4.06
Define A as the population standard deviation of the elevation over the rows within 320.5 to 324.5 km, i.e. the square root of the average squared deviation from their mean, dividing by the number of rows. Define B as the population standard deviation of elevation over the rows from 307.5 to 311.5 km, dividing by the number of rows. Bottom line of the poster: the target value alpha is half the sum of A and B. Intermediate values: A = 0.04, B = 0.057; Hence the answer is 0.050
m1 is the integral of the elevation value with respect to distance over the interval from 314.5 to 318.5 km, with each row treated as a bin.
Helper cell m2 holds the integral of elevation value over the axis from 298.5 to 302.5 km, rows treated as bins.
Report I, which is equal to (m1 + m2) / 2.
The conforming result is 8.2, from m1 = 7.4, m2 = 9.00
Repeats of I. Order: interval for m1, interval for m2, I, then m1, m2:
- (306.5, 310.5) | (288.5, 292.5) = 8.8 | 8.9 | 8.74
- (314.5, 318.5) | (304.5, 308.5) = 8.3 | 7.4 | 9.12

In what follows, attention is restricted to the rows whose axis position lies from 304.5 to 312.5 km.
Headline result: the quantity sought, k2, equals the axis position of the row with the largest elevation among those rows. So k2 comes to 305.0 km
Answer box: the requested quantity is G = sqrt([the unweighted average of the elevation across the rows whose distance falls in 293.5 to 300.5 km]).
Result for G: 1.47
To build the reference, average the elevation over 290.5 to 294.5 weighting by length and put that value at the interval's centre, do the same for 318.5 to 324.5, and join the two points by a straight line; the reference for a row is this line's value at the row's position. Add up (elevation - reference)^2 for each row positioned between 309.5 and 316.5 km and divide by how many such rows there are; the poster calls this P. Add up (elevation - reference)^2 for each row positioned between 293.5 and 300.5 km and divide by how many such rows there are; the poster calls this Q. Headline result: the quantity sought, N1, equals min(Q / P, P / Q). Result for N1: 0.41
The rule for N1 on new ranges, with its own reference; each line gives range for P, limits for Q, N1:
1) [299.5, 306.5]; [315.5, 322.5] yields 0.32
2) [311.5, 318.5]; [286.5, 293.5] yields 0.15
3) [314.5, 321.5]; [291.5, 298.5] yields 0.46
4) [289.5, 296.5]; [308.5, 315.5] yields 0.74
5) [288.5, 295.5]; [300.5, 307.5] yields 0.42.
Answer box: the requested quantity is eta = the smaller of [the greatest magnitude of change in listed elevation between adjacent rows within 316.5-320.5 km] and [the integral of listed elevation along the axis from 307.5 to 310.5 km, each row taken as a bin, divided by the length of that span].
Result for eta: 0.05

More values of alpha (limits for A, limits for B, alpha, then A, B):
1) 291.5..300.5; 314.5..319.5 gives 0.087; 0.12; 0.054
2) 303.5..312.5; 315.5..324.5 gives 0.065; 0.07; 0.059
